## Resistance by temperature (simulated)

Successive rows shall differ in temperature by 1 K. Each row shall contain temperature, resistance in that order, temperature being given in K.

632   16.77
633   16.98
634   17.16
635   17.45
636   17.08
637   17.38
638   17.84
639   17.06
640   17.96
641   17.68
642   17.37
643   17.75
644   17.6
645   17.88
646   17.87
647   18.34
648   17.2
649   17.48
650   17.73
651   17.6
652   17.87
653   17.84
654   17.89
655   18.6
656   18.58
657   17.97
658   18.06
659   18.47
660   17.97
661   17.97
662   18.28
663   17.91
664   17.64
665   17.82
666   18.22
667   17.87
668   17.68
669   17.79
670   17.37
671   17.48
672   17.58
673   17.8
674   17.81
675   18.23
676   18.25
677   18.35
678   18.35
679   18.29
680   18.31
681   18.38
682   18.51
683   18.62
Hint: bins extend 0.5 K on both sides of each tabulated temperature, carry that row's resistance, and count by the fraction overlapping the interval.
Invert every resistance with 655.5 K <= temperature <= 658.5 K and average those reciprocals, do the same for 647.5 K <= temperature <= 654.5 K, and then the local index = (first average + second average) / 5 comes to 0.0223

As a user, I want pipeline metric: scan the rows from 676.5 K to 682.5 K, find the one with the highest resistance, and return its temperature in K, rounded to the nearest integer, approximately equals 682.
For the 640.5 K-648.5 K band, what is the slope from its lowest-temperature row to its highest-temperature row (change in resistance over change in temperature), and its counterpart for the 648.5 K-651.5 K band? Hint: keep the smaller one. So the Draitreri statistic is -0.069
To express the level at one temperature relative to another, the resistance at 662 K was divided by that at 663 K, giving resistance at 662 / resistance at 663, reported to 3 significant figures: 1.02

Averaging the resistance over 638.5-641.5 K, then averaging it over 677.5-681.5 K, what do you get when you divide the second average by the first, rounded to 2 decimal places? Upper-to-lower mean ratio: 1.04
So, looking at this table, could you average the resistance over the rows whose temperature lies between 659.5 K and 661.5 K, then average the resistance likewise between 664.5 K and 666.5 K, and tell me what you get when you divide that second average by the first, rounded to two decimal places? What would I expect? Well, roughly 1.00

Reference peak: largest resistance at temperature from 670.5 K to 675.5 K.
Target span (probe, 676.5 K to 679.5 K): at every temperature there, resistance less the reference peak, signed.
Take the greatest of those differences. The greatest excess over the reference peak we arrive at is 0.1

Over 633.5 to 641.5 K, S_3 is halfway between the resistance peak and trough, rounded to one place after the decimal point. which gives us 17.5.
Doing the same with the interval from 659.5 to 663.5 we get 18.1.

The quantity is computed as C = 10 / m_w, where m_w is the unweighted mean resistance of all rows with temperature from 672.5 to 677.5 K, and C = 0.553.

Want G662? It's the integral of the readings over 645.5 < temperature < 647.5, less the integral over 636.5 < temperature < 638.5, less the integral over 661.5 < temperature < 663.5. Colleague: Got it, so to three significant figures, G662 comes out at -35.2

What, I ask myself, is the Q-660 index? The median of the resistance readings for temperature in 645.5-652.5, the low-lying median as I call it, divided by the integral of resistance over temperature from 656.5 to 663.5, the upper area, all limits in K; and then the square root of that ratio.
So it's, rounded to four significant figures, 0.3742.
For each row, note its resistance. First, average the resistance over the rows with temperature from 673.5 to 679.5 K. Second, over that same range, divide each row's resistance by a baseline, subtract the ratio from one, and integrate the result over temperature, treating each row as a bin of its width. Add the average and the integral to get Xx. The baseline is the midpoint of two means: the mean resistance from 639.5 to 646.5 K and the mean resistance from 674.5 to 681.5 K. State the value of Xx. 18.1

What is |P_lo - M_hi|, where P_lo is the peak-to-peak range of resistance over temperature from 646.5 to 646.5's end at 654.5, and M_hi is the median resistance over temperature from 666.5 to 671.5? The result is 16.54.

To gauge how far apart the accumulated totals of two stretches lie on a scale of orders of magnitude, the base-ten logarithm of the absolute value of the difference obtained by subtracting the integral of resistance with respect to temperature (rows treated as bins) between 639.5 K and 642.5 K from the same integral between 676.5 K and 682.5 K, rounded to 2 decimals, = 1.76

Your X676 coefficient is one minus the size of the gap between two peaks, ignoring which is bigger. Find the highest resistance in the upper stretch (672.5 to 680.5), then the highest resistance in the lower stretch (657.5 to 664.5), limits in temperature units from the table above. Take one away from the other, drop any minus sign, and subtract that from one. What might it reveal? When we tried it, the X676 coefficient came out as 0.88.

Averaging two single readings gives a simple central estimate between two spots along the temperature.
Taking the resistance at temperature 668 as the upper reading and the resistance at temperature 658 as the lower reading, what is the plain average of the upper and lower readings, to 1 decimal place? 17.9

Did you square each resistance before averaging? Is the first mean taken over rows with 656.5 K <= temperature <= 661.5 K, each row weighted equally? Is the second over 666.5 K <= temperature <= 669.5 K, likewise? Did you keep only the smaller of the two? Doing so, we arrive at 316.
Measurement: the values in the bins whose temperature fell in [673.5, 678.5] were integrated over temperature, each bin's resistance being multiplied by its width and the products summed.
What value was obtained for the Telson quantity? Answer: 91.0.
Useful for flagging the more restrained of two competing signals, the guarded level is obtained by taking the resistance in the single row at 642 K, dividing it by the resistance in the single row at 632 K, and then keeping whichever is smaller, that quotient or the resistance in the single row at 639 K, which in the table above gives 1.036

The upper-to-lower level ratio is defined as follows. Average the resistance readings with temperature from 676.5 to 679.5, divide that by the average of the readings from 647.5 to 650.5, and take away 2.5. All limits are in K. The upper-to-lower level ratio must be -1.45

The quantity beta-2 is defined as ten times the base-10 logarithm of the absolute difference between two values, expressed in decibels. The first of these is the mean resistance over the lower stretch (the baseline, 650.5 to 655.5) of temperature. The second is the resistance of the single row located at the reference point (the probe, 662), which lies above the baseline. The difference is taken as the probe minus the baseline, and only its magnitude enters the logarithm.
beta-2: -4.9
